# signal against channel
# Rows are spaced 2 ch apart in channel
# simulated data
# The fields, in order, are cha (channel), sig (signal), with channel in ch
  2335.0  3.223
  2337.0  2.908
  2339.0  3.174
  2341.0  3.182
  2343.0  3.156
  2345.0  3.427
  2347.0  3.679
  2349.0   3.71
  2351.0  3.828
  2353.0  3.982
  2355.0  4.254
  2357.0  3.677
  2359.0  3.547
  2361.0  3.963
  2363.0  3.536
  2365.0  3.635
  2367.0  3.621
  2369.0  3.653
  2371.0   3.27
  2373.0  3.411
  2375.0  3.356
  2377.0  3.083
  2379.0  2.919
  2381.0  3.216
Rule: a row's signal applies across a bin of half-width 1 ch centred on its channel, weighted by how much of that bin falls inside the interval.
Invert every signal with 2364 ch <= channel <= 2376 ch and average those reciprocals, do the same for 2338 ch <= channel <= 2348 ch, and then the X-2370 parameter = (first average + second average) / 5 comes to 0.118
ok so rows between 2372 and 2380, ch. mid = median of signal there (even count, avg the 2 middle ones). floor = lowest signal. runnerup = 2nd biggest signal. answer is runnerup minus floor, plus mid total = 3.7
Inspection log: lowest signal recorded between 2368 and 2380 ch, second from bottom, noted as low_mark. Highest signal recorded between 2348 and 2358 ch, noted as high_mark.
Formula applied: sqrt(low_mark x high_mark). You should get 3.62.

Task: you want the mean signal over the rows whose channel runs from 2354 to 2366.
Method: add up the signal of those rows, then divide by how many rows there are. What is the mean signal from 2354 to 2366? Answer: 3.77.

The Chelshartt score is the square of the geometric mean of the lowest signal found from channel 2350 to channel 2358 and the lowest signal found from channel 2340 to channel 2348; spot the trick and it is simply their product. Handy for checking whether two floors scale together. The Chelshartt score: 11.6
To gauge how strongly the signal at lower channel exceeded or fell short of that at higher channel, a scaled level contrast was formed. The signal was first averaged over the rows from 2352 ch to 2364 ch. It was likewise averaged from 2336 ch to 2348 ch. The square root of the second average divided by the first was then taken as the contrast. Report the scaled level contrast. 0.92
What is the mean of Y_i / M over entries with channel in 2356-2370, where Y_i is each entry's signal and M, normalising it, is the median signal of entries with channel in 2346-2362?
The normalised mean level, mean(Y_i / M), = 0.97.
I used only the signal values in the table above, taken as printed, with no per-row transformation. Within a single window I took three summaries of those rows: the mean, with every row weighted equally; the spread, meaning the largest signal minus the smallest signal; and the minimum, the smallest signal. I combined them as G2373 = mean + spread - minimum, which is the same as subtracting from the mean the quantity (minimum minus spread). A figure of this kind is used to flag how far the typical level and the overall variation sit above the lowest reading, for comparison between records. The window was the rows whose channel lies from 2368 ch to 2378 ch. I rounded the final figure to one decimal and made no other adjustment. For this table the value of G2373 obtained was 0.8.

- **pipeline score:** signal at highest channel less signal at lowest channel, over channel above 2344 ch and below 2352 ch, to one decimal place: 0.4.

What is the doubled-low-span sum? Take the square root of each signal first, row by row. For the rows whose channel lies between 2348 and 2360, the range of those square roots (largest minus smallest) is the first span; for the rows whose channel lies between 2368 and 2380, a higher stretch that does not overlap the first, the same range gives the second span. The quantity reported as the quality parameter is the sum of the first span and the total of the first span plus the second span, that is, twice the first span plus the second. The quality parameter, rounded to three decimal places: 0.561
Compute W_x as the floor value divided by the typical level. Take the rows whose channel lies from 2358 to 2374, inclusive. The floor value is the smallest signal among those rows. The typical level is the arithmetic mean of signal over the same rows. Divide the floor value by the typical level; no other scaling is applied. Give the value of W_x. 0.914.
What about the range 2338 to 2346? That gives 0.976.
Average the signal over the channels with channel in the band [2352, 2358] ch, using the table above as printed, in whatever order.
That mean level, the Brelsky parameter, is 3.97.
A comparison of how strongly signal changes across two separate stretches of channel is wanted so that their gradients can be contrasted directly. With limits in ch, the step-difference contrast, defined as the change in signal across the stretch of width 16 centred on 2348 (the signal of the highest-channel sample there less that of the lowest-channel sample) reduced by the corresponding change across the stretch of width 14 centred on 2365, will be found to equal 1.3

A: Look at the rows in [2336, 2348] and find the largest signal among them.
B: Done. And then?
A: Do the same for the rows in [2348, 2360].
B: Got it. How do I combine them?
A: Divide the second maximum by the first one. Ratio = 1.16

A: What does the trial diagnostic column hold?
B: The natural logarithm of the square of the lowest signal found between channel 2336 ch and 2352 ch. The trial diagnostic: 2.1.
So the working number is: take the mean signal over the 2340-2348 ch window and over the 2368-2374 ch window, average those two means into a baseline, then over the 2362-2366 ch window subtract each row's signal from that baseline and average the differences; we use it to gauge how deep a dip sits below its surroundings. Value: -0.18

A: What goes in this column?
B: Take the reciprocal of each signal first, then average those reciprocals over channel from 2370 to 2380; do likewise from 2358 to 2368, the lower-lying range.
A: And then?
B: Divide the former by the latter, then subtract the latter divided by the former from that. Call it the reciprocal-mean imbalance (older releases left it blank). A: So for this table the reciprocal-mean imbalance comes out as 0.27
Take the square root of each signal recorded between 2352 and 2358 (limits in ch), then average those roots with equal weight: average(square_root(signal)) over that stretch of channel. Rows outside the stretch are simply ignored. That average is 1.992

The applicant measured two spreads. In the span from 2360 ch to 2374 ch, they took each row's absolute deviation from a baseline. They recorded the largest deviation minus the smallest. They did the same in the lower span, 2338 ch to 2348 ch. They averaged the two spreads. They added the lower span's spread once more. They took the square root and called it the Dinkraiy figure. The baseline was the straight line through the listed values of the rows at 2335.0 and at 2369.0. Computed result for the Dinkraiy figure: 0.74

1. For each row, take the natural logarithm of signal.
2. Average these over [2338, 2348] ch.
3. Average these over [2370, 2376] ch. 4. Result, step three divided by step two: 1.01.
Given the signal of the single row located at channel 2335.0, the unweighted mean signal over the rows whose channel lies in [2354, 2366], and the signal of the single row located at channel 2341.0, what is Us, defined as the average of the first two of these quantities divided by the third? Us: 1.10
